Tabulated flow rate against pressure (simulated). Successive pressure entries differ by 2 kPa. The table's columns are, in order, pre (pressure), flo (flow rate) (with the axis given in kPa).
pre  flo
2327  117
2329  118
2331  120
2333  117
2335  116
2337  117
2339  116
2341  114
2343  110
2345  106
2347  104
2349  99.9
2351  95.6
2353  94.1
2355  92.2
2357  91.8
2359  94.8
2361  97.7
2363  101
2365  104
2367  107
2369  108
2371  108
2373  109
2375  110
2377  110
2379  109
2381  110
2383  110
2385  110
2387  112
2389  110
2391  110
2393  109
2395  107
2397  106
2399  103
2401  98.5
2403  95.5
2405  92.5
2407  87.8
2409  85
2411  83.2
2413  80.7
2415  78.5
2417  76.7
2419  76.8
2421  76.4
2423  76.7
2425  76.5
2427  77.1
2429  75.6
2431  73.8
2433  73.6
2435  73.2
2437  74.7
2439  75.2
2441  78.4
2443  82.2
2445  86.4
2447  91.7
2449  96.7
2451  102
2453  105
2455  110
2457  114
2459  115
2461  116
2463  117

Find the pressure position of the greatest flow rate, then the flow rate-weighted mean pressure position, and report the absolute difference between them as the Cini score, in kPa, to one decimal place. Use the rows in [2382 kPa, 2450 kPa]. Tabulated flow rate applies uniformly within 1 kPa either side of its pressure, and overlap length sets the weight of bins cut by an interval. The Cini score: 26.7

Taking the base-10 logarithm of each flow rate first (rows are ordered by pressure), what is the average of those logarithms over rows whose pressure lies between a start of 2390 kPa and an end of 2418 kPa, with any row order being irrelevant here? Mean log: 1.97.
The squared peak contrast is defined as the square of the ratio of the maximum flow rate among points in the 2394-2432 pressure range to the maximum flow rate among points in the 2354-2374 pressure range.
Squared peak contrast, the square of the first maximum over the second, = 1.0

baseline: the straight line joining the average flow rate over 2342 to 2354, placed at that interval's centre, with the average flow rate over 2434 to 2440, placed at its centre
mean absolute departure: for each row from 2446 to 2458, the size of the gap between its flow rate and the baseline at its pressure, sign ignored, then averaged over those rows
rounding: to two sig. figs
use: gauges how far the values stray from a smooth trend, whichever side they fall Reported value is 33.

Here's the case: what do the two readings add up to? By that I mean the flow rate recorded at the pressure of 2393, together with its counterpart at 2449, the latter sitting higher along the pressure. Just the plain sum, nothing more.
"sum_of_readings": 206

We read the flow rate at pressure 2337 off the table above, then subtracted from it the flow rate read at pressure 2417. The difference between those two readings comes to 40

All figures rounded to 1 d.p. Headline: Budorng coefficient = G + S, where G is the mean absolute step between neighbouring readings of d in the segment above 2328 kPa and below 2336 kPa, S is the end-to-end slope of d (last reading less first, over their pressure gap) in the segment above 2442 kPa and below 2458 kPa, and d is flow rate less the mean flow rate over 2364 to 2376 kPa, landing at 4.3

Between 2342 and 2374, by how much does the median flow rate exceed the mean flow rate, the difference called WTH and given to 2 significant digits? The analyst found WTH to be 1.1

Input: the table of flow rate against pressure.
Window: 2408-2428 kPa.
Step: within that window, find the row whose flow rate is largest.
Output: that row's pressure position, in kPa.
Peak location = 2409 kPa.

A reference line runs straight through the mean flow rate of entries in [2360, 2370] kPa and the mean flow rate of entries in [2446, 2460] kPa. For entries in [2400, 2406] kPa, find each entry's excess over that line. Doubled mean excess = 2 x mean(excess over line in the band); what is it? -17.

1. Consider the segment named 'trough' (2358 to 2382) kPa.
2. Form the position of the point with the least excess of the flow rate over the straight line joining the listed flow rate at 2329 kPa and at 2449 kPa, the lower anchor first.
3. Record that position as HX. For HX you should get 2359 kPa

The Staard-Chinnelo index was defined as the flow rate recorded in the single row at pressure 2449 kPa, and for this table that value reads 96.7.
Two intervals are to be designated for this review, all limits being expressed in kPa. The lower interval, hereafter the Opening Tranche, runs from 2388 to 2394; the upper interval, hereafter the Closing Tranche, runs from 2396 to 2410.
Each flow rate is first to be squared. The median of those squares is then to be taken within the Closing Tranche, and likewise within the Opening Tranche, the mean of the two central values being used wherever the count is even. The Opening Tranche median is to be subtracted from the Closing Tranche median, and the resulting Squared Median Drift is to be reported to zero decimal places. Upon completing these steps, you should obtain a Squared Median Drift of -2980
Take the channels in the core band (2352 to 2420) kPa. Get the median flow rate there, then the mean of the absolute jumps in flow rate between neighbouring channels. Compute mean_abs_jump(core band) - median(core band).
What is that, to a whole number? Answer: -102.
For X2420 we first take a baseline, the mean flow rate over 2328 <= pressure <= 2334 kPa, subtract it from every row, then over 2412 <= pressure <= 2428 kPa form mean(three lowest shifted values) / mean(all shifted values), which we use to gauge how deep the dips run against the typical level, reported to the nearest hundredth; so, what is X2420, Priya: 1.02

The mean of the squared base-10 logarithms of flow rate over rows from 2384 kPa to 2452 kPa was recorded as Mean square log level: 3.8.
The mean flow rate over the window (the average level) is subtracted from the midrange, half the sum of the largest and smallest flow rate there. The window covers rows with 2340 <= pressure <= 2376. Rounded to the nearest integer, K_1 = 0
